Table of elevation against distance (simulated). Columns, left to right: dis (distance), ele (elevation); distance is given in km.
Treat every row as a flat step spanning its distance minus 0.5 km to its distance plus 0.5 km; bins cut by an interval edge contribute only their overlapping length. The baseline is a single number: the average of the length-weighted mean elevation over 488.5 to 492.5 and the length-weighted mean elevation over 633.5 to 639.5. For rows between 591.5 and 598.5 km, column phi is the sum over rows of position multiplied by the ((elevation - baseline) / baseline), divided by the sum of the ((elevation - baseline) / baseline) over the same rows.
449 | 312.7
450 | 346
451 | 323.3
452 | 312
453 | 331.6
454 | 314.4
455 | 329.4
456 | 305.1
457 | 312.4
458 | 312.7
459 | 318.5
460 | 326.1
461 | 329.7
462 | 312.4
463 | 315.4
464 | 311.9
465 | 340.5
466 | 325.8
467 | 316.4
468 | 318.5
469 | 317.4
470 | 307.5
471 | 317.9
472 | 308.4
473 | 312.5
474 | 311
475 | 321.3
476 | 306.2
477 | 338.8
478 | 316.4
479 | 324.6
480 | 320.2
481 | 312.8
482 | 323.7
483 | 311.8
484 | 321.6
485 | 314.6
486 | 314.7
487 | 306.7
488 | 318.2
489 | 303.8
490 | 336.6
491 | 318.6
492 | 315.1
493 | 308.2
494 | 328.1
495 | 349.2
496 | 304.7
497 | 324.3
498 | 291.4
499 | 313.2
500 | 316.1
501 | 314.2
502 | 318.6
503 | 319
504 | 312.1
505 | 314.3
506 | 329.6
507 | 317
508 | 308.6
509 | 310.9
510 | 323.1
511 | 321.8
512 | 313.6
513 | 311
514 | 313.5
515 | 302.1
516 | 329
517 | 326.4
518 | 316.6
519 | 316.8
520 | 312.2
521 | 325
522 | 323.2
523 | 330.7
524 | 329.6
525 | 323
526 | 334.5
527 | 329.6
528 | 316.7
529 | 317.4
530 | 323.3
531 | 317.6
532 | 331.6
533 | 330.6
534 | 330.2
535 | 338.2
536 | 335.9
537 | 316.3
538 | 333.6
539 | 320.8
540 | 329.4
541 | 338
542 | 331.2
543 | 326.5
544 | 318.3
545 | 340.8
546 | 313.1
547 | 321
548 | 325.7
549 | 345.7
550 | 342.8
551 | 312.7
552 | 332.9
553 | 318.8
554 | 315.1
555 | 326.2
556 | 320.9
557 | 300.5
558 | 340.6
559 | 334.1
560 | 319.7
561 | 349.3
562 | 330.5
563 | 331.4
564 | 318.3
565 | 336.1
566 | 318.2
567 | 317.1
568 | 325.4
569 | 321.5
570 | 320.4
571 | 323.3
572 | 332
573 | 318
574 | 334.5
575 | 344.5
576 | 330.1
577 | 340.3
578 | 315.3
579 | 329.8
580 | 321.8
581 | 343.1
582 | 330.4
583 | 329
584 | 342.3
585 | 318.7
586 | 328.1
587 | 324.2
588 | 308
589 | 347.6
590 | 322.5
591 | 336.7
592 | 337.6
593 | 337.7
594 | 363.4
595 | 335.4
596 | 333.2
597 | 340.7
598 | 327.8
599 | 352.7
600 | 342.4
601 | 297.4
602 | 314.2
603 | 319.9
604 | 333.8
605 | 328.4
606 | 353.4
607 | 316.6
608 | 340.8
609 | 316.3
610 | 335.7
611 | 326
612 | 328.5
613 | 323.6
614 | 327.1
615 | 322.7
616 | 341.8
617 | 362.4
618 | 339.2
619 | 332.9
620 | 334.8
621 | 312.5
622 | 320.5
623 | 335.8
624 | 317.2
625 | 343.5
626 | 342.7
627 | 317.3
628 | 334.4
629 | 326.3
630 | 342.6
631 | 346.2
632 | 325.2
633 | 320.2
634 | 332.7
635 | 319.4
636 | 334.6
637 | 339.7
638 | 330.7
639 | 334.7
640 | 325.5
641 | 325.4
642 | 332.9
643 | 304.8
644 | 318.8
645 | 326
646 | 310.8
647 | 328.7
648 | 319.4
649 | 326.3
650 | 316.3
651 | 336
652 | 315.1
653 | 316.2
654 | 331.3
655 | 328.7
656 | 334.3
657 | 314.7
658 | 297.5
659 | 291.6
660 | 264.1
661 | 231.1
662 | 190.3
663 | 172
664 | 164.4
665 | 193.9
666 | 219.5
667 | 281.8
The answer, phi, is 594.5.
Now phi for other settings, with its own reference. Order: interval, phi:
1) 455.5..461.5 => 456.7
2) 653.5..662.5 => 661.0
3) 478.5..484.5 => 481.9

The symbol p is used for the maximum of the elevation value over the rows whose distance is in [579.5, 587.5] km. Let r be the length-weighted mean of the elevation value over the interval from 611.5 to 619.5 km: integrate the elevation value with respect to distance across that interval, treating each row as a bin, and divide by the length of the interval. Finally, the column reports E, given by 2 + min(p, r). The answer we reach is 337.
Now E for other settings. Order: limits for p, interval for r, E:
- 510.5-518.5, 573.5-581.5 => 331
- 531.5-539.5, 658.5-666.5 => 218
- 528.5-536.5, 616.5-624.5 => 334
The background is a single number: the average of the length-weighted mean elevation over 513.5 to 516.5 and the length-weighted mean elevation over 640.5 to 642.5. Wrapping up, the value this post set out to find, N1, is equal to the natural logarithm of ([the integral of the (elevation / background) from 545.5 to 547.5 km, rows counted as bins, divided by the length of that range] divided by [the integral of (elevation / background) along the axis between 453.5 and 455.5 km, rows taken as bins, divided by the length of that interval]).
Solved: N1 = -0.02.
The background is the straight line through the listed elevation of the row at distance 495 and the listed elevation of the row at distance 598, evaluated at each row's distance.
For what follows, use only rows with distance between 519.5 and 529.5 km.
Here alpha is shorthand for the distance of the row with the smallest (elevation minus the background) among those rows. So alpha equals 520 km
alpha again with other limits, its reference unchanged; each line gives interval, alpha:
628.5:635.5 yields 635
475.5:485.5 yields 476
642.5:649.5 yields 643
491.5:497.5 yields 496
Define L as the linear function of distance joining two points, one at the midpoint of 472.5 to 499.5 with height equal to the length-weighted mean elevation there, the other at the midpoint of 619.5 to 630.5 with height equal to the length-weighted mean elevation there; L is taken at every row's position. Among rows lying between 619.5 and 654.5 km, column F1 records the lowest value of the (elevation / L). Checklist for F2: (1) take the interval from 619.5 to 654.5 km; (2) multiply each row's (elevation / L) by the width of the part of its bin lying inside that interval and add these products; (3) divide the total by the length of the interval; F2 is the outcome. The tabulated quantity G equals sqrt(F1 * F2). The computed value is 0.95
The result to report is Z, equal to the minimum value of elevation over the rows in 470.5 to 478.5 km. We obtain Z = 306.2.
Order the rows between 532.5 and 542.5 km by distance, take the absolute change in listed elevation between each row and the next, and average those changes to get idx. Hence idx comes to 9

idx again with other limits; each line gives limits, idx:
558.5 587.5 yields 12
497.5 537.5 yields 7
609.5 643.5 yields 12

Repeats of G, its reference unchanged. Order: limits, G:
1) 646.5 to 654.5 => 0.96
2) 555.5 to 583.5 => 0.97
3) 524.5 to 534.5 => 1.00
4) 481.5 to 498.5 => 0.96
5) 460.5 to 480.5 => 0.99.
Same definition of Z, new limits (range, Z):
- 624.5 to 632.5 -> 317.3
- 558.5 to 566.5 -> 318.2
